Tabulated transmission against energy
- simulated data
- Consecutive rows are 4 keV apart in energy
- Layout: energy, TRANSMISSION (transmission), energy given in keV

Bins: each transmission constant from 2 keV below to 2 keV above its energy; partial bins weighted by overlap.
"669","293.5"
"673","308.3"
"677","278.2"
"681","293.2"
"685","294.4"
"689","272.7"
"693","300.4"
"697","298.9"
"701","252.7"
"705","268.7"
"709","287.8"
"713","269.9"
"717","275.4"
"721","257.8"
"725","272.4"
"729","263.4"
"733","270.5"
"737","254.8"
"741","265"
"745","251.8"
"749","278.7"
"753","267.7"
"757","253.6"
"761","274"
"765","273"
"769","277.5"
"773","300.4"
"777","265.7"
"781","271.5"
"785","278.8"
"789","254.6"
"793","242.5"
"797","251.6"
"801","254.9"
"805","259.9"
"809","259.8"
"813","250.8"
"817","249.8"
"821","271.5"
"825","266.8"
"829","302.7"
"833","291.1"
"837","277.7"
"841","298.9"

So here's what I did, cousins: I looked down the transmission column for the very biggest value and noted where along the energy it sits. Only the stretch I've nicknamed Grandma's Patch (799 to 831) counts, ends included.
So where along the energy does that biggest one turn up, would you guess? 829 keV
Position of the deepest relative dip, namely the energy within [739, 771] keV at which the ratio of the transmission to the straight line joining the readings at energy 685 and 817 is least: 745 keV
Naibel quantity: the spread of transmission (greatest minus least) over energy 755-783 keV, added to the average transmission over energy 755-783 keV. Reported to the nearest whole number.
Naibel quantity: 320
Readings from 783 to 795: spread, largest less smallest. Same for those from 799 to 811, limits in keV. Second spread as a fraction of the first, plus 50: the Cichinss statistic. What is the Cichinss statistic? 50.1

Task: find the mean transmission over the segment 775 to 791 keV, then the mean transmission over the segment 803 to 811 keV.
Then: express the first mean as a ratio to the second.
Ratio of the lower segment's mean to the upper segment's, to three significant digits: 1.03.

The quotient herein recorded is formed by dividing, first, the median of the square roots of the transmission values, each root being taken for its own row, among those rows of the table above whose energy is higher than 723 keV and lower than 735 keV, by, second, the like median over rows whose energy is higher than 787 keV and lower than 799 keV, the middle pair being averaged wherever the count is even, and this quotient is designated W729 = 1.04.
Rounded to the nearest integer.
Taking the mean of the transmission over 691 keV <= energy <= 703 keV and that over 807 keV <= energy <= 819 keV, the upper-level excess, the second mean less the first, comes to -31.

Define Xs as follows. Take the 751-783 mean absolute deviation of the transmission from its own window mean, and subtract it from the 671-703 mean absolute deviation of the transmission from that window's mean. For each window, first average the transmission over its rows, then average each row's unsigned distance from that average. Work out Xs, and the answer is 6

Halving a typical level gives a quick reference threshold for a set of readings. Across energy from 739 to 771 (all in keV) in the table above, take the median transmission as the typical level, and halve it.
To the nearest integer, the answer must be 135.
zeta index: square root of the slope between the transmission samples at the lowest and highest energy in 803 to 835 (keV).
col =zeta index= 1.1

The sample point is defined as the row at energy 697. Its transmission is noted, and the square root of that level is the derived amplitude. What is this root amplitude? 17.29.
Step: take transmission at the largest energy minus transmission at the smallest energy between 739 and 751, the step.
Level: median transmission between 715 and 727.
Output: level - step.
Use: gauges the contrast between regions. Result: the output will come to 259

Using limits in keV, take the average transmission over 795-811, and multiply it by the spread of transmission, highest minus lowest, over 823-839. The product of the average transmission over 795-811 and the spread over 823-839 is 9210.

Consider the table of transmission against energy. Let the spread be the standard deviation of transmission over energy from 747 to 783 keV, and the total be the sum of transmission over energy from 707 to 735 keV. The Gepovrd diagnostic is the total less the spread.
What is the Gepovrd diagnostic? 1885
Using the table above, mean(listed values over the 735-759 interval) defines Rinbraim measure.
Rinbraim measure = 262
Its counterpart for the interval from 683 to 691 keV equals 284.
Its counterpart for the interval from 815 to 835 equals 276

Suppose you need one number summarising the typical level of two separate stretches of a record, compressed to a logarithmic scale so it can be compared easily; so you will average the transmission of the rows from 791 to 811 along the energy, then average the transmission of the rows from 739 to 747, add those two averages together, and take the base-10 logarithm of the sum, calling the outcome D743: 2.71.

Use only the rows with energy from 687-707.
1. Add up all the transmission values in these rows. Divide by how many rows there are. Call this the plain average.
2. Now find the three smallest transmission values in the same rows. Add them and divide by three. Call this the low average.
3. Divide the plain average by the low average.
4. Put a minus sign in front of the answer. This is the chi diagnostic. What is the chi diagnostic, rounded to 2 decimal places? -1.05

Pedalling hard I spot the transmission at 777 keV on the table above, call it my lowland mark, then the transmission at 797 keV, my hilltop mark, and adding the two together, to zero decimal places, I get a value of 517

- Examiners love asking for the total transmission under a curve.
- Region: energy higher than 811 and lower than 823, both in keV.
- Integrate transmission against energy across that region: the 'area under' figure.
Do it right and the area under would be 3088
